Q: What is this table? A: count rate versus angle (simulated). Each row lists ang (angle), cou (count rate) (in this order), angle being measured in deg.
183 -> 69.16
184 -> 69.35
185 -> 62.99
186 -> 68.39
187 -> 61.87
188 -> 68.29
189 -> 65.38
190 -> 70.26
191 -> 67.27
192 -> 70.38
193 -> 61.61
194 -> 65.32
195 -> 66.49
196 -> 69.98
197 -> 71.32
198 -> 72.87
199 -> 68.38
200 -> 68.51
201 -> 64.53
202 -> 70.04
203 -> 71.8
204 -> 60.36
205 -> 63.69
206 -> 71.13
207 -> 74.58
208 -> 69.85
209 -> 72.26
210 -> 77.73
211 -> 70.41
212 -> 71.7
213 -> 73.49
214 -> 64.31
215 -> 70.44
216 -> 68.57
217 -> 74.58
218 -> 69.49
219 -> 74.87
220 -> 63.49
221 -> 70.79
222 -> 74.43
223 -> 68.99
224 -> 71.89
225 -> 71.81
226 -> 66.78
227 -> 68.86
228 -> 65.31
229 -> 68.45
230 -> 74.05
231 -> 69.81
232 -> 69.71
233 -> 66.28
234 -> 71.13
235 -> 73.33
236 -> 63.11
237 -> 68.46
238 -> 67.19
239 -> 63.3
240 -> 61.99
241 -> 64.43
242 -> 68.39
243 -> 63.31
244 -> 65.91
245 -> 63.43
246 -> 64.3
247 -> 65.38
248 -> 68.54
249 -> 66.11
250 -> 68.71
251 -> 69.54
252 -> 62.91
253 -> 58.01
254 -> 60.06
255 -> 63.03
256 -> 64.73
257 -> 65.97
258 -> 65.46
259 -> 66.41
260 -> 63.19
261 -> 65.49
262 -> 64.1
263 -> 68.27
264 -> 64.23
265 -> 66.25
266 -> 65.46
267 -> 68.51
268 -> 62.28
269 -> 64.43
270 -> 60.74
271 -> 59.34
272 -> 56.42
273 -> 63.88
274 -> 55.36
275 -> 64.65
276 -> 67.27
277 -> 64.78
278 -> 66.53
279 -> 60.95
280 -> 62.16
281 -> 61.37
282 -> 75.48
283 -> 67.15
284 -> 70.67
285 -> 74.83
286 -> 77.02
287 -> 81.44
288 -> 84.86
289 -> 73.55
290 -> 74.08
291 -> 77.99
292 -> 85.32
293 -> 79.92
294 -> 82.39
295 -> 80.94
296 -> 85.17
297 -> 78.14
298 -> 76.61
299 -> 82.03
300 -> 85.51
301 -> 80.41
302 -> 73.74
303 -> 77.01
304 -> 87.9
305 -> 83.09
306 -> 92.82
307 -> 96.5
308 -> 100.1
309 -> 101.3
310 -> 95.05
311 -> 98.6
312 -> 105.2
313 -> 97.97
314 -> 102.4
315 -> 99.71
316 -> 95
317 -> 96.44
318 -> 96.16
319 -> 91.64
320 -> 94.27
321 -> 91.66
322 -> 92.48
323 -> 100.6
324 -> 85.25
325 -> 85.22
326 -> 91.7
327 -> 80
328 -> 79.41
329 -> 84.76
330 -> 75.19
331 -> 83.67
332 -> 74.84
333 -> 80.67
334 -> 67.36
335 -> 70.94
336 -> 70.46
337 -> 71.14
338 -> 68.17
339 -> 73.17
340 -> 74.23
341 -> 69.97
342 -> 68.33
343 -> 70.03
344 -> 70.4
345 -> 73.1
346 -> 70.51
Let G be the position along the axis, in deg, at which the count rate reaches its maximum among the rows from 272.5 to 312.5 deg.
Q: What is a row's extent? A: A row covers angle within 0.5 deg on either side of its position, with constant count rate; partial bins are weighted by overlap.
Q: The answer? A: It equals 312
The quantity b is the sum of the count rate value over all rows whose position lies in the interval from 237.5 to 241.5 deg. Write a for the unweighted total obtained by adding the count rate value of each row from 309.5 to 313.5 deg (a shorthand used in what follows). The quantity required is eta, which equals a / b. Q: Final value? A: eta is 1.54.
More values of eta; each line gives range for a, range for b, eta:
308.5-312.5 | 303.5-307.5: 1.11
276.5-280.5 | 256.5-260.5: 0.97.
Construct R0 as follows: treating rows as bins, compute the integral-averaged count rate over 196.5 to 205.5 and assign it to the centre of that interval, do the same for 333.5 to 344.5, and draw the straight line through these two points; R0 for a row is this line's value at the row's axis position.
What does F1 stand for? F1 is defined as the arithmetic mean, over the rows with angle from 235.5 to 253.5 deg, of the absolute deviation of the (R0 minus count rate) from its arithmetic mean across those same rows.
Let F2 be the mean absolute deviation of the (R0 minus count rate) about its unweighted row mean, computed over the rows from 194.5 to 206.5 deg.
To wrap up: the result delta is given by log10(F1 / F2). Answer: -0.1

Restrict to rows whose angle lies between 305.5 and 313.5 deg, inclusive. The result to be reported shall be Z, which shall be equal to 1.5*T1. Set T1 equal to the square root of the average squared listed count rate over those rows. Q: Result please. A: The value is 148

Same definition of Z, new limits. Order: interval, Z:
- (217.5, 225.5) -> 106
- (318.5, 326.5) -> 138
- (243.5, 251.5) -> 100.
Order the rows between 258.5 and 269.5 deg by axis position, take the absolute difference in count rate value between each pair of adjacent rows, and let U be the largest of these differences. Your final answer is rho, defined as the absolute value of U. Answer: 6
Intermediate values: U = 6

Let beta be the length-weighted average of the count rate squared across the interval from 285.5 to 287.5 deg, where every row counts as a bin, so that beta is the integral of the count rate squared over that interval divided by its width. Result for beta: 6282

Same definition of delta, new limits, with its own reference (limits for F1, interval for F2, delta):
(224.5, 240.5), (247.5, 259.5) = 0.0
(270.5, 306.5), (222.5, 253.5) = 0.4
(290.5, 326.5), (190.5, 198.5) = 0.4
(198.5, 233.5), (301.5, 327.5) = -0.3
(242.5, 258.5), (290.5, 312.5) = -0.5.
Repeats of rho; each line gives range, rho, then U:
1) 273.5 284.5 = 14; 14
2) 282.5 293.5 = 11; 11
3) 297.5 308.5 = 11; 11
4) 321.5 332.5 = 15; 15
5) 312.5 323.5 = 8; 8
